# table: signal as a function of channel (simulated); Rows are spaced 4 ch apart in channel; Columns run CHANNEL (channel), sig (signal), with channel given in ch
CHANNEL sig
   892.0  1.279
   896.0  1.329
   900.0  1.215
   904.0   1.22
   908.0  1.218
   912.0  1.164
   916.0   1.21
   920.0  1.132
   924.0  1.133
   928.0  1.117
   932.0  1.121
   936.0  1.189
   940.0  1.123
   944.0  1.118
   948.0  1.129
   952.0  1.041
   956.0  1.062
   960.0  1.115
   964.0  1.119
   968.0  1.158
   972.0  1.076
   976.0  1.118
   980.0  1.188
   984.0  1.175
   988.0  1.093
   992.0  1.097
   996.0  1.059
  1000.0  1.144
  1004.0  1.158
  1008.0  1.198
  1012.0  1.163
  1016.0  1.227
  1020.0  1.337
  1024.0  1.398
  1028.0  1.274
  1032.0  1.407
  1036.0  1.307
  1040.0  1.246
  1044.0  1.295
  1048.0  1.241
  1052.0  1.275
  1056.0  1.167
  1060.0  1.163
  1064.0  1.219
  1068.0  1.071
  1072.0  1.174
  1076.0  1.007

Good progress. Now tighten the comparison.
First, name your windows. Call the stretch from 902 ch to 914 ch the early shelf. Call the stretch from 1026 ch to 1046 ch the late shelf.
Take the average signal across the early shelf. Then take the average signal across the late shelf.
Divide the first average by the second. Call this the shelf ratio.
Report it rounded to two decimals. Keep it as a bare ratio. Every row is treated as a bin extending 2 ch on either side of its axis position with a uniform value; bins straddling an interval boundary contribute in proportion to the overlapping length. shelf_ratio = 0.92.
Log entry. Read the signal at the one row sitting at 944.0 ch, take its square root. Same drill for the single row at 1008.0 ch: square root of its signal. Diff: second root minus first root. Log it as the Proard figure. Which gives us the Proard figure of 0.04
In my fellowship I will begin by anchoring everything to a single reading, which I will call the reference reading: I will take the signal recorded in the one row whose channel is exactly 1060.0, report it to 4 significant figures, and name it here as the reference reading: 1.163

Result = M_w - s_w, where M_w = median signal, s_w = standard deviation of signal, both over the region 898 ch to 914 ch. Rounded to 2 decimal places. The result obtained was 1.19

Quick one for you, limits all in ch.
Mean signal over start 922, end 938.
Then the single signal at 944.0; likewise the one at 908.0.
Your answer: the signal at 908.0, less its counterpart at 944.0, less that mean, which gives -1.04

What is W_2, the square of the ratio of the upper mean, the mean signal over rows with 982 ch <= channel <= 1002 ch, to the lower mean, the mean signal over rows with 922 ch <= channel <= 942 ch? 0.96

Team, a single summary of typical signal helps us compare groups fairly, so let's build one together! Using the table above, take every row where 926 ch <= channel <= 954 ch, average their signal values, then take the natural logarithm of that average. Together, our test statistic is 0.113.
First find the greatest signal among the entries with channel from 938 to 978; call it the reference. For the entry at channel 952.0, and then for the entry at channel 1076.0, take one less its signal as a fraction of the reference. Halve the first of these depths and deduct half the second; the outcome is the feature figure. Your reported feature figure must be -0.01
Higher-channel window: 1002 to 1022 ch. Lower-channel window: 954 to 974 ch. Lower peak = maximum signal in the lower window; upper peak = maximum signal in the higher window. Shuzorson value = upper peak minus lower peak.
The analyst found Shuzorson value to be 0.18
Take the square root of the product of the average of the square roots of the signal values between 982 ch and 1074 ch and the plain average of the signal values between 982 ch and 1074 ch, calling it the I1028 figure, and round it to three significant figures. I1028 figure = 1.16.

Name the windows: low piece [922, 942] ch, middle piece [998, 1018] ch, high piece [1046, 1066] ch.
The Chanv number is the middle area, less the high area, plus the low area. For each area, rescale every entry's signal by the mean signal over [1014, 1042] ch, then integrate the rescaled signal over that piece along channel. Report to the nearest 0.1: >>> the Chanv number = 16.8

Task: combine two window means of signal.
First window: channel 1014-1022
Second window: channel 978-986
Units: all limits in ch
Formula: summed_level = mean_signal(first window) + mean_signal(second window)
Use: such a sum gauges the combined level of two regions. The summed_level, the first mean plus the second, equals 2.46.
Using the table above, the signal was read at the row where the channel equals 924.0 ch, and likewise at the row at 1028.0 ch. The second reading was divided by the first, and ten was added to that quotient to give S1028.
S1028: 11.12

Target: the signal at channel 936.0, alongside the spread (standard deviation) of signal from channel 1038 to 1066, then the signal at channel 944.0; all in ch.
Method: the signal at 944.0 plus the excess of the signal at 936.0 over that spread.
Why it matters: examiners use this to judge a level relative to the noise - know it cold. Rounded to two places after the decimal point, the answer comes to 2.26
